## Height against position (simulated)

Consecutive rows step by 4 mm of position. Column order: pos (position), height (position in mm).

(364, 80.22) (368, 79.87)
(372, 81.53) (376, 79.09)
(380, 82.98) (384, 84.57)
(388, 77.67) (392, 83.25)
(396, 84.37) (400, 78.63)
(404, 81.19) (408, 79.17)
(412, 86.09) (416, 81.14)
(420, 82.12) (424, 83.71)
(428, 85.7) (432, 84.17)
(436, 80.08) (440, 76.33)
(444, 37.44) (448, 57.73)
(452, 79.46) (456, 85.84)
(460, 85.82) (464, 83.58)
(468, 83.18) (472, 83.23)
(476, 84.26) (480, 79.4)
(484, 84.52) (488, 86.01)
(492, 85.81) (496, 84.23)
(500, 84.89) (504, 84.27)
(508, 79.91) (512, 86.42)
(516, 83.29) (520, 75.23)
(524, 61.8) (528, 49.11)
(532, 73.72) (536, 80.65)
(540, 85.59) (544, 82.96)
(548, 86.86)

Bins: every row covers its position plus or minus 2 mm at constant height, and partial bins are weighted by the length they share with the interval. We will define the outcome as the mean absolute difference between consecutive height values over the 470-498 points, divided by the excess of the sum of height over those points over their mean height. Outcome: 0.0047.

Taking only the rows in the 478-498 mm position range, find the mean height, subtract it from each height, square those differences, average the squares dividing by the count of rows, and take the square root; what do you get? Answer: 2.4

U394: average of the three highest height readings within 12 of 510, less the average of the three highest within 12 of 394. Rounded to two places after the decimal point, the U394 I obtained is 1.13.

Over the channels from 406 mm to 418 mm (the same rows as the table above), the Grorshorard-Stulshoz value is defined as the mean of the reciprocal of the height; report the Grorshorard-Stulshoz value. 0.0122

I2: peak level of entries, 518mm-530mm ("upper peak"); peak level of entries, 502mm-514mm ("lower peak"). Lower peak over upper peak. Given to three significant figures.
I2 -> 1.15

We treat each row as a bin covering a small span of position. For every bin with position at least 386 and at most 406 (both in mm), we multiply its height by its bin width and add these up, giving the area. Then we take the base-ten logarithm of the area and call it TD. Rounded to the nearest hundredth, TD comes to 3.21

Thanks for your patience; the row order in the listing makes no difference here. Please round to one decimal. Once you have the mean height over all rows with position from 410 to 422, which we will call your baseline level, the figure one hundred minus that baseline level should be 16.9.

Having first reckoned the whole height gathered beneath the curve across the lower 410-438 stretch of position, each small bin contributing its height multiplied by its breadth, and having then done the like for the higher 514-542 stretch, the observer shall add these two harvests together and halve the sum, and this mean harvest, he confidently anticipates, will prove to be 2185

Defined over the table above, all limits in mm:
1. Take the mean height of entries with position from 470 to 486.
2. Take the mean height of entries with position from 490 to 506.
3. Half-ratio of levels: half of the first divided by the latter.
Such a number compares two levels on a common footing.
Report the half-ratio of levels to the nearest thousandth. 0.489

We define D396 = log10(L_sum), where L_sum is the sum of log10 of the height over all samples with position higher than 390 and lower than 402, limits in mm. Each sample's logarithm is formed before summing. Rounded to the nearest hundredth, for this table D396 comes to 0.76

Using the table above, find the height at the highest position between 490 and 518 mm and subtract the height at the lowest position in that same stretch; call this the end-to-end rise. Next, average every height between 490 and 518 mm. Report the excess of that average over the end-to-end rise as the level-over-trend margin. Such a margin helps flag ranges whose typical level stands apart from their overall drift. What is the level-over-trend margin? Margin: 87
